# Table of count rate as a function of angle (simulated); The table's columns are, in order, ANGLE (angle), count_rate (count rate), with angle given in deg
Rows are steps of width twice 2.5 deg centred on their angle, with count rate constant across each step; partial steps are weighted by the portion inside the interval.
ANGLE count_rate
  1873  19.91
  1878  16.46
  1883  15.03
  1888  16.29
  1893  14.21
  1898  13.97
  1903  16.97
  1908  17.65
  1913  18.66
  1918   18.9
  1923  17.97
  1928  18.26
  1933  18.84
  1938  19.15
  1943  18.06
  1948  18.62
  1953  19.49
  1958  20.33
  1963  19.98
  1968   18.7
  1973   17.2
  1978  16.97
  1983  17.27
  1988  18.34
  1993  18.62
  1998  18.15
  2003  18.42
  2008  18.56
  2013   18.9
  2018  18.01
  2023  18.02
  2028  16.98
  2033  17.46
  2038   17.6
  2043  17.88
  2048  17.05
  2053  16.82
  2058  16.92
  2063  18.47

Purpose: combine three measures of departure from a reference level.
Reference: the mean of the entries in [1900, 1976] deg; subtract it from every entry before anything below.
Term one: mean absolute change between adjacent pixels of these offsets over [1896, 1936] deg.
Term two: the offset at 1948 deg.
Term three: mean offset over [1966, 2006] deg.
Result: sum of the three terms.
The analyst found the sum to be 0.4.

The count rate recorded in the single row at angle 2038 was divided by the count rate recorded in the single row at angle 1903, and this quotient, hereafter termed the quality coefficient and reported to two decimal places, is 1.04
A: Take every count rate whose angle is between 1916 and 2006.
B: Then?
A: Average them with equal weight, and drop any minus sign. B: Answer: 18.5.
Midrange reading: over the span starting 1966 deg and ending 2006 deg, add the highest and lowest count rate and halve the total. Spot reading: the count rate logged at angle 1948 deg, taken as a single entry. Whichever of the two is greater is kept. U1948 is 18.6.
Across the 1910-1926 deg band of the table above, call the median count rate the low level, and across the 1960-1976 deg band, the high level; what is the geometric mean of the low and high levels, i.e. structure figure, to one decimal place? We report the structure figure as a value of 18.7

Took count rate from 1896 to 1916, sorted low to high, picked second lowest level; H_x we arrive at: 16.97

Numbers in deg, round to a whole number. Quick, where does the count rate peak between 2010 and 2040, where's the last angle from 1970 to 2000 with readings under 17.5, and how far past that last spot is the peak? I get 30 deg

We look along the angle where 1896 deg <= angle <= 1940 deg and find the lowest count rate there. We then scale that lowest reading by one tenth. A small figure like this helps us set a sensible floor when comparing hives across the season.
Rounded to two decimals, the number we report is 1.40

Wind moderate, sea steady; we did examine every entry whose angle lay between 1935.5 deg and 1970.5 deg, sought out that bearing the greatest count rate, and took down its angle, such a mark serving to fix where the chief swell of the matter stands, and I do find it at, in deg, 1958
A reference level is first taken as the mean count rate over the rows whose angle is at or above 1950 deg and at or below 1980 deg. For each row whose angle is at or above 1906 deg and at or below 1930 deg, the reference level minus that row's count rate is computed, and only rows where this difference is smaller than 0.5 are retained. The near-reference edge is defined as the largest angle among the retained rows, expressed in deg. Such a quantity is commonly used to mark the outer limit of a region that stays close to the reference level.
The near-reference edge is 1918 deg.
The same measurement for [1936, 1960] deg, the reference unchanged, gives 1958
